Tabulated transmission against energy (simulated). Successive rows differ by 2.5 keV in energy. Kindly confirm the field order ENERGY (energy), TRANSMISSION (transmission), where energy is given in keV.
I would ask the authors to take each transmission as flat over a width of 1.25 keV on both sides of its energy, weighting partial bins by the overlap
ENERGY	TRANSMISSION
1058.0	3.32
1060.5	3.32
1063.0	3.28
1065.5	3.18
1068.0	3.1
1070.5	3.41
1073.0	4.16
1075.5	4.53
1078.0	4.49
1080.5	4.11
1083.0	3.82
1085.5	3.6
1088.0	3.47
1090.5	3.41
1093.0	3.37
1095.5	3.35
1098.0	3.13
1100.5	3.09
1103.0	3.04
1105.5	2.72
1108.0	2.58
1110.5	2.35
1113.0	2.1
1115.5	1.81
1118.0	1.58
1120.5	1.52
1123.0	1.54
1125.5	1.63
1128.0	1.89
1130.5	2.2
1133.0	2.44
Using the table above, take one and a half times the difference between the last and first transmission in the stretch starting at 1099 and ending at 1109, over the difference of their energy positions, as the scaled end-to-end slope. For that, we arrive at -0.102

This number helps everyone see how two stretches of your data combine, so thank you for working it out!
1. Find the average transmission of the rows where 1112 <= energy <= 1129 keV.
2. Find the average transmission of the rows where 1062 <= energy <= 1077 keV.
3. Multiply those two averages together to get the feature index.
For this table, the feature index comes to 6.2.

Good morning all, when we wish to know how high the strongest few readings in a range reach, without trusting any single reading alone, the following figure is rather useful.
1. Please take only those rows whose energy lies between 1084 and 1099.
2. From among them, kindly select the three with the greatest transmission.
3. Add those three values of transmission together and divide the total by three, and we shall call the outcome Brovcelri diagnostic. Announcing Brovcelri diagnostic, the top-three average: 3.5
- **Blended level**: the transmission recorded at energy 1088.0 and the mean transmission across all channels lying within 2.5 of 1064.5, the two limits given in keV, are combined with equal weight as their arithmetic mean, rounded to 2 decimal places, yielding 3.35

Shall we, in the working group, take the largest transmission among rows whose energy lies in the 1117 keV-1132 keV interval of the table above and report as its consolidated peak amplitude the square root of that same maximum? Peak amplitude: 1.5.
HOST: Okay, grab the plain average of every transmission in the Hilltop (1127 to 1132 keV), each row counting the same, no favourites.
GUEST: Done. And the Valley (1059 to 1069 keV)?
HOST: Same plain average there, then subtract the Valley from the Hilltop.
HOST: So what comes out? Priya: -1.2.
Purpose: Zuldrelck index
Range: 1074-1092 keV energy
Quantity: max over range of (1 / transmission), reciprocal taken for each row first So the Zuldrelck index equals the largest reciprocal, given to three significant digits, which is 0.293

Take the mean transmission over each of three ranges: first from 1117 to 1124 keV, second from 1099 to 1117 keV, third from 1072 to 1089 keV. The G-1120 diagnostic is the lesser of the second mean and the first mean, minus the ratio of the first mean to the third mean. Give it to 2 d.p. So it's 1.16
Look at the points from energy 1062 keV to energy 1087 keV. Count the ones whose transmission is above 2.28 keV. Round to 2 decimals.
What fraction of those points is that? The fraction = 1.00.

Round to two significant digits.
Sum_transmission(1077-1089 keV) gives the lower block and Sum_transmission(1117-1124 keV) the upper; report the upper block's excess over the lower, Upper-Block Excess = -15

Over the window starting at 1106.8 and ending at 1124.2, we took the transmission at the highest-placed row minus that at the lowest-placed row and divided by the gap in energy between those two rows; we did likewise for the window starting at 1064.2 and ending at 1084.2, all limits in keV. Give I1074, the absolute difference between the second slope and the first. 0.11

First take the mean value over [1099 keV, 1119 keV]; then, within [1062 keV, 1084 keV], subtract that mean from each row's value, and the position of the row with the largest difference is 1075.5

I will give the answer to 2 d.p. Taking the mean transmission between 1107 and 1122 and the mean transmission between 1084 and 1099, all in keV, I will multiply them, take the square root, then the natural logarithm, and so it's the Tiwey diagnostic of 0.95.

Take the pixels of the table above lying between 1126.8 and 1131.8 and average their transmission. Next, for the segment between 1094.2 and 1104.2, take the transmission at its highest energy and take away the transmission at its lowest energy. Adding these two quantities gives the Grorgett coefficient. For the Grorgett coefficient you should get 1.7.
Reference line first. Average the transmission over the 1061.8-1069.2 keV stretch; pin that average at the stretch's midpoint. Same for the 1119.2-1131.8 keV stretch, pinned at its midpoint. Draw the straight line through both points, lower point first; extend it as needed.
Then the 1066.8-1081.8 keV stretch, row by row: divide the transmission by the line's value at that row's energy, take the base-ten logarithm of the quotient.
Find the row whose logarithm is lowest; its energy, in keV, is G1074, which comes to 1068.0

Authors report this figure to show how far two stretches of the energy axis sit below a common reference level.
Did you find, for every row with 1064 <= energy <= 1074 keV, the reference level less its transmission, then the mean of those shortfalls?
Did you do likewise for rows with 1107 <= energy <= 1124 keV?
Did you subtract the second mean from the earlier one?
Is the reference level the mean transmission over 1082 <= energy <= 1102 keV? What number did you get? -1.5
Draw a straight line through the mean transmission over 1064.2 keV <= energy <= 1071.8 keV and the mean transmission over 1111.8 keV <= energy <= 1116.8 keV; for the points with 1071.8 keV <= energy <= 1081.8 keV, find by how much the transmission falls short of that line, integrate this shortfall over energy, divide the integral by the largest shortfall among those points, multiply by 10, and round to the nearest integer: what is 125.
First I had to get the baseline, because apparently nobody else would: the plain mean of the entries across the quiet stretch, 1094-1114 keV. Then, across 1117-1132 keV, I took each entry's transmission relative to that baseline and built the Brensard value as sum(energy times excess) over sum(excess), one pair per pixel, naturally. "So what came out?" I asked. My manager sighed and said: 1123.4 keV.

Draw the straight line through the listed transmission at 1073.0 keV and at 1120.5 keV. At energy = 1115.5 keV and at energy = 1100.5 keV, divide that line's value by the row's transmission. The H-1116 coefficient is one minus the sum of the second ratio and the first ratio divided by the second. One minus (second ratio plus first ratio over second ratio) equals -1.02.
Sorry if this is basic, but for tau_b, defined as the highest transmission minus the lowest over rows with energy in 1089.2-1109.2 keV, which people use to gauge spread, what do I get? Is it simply 0.8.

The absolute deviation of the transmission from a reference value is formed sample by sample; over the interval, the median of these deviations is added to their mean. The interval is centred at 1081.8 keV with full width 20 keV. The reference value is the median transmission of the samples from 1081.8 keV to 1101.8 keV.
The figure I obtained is 1.13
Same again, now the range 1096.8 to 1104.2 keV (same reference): 0.60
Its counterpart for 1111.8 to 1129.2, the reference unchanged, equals 3.43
